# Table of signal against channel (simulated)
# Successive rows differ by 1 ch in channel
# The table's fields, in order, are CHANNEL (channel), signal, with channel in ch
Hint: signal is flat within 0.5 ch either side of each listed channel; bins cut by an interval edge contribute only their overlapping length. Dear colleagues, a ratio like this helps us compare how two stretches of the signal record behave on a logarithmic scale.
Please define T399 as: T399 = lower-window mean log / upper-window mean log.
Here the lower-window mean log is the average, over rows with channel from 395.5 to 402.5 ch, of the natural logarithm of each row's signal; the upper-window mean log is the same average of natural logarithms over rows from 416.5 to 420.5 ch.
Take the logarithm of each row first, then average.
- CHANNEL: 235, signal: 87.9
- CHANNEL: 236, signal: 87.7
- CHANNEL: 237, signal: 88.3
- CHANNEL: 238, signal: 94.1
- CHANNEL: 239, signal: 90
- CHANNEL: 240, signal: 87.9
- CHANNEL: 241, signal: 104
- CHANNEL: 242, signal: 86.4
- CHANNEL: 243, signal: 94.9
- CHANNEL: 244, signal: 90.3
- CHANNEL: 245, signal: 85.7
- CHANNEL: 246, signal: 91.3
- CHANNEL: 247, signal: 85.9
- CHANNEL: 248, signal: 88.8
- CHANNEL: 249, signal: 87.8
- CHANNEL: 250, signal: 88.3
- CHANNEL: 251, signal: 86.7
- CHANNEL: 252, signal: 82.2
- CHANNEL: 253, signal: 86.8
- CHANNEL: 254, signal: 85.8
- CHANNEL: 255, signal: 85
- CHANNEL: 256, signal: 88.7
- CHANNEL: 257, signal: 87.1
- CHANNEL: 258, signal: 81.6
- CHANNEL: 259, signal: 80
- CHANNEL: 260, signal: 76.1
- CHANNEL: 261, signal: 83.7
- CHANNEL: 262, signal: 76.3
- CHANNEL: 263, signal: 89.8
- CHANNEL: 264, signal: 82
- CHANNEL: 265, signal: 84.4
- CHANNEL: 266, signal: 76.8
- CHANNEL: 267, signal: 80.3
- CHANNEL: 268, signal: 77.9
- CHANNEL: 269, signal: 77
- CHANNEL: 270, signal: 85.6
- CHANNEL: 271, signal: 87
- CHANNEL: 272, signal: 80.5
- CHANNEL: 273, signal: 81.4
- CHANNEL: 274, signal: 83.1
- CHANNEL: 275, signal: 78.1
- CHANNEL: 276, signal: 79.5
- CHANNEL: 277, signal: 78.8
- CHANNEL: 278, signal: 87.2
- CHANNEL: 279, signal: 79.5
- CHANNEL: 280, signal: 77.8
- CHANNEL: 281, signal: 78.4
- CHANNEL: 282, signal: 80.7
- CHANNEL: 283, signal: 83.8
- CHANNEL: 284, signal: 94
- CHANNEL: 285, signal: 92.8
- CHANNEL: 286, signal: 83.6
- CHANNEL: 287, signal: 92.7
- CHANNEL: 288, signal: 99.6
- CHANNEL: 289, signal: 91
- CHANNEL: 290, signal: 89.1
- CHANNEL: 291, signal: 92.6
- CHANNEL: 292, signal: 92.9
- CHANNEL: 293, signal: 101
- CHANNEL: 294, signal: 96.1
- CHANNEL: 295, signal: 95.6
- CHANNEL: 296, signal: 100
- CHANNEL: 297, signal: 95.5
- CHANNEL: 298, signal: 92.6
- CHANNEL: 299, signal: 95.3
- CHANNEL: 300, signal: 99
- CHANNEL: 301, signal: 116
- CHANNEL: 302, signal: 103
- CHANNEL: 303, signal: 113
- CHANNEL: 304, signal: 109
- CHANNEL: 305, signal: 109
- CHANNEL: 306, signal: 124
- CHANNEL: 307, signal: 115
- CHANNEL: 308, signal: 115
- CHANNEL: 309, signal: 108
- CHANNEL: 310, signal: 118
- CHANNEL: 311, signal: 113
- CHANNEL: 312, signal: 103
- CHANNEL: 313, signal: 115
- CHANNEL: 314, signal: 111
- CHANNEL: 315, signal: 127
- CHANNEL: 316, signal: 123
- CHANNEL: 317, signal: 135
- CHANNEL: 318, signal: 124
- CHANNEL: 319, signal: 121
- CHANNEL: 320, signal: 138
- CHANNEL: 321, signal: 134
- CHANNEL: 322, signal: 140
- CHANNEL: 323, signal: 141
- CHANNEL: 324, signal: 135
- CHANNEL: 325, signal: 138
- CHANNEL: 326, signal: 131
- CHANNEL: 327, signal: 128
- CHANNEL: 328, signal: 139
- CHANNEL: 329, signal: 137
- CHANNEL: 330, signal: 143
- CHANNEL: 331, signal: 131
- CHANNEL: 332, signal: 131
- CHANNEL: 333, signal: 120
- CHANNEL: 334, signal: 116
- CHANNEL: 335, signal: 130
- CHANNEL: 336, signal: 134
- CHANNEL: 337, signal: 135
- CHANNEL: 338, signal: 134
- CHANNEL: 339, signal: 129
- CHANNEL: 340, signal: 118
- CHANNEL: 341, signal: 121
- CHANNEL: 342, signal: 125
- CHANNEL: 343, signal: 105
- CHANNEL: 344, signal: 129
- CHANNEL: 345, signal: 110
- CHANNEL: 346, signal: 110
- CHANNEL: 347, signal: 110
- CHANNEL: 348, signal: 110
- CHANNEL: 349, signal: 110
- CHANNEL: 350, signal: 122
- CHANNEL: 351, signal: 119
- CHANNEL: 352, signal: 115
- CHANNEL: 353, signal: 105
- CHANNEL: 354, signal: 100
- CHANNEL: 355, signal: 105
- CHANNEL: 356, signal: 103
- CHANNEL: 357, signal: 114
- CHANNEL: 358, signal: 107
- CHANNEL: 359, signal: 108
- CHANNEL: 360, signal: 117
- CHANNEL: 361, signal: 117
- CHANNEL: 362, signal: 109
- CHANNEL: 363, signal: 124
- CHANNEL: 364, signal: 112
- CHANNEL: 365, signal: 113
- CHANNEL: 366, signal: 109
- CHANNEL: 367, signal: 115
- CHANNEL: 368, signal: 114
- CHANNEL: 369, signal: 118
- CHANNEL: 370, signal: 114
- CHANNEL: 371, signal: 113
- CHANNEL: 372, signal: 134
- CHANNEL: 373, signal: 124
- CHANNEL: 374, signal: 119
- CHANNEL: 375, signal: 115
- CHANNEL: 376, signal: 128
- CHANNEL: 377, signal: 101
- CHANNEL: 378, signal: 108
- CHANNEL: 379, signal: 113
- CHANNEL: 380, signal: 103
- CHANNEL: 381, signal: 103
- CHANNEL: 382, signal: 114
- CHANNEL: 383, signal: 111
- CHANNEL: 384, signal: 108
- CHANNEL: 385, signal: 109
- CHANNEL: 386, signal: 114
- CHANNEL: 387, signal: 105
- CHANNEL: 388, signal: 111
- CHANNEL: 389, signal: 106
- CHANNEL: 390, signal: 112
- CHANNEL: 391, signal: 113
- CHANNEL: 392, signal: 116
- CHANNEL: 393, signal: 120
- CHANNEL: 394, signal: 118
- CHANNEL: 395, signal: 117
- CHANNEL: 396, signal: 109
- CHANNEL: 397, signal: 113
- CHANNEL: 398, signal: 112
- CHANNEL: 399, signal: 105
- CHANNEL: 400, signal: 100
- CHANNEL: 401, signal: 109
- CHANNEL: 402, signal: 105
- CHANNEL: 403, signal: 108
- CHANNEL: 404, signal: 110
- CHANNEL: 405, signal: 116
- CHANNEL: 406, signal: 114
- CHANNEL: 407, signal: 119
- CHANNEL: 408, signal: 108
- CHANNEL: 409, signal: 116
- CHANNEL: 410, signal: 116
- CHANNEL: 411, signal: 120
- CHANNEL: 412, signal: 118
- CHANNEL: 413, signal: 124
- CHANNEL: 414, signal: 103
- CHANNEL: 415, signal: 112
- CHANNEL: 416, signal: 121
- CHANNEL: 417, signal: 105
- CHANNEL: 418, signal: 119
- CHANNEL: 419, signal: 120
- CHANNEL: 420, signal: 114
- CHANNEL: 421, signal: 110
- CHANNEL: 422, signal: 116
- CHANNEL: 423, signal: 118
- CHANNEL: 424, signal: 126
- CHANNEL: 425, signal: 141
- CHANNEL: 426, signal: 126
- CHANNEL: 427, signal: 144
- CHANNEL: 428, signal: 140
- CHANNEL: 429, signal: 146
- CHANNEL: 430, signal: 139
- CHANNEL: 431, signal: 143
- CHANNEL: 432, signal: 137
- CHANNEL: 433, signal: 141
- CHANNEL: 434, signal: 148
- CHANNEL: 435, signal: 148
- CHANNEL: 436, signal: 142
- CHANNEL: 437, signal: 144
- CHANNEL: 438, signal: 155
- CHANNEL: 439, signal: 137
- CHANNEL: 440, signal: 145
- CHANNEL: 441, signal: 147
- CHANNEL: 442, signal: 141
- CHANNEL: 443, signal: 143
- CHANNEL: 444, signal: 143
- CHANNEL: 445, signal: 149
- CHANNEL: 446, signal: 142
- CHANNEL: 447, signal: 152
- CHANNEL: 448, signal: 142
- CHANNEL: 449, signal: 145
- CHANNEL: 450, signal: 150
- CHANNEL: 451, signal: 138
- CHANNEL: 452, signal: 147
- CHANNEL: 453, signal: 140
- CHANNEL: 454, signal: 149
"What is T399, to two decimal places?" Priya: 0.99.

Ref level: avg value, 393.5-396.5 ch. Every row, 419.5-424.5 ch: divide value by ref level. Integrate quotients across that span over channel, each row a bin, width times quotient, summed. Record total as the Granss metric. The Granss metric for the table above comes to 5.09 ch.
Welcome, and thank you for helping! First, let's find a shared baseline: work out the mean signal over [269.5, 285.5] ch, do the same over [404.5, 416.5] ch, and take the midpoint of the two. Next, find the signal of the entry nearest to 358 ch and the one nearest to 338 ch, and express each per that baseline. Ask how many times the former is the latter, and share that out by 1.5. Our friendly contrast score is 0.53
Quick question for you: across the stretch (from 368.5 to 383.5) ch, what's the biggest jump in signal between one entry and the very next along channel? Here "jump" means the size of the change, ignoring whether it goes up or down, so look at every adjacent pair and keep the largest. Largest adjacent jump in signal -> 27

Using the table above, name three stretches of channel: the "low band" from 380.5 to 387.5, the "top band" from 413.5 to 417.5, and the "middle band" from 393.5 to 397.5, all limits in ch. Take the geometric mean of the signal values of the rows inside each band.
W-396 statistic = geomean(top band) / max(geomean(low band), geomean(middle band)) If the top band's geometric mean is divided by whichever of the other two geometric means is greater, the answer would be 0.96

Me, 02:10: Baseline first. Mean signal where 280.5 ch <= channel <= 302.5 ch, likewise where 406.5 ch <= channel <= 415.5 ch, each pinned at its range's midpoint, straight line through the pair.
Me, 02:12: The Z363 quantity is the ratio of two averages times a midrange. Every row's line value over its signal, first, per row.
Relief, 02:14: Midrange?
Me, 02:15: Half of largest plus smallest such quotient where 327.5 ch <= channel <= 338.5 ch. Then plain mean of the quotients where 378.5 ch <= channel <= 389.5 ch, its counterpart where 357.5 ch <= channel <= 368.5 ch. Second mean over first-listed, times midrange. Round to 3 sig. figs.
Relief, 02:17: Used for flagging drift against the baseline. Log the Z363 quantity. 0.734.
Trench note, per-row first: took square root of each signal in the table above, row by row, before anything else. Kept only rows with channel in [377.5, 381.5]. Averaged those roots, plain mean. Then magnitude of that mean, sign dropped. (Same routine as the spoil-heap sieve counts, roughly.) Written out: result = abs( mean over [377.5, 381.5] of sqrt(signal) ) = 10.3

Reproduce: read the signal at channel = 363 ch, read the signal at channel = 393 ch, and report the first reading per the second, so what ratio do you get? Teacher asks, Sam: 1.03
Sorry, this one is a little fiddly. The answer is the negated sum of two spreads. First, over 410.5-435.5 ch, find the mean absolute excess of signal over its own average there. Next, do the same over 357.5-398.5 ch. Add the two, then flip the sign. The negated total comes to -17.2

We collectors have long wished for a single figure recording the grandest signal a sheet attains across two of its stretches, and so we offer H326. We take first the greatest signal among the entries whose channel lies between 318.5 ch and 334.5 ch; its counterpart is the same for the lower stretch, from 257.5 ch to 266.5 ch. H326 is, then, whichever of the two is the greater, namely 143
